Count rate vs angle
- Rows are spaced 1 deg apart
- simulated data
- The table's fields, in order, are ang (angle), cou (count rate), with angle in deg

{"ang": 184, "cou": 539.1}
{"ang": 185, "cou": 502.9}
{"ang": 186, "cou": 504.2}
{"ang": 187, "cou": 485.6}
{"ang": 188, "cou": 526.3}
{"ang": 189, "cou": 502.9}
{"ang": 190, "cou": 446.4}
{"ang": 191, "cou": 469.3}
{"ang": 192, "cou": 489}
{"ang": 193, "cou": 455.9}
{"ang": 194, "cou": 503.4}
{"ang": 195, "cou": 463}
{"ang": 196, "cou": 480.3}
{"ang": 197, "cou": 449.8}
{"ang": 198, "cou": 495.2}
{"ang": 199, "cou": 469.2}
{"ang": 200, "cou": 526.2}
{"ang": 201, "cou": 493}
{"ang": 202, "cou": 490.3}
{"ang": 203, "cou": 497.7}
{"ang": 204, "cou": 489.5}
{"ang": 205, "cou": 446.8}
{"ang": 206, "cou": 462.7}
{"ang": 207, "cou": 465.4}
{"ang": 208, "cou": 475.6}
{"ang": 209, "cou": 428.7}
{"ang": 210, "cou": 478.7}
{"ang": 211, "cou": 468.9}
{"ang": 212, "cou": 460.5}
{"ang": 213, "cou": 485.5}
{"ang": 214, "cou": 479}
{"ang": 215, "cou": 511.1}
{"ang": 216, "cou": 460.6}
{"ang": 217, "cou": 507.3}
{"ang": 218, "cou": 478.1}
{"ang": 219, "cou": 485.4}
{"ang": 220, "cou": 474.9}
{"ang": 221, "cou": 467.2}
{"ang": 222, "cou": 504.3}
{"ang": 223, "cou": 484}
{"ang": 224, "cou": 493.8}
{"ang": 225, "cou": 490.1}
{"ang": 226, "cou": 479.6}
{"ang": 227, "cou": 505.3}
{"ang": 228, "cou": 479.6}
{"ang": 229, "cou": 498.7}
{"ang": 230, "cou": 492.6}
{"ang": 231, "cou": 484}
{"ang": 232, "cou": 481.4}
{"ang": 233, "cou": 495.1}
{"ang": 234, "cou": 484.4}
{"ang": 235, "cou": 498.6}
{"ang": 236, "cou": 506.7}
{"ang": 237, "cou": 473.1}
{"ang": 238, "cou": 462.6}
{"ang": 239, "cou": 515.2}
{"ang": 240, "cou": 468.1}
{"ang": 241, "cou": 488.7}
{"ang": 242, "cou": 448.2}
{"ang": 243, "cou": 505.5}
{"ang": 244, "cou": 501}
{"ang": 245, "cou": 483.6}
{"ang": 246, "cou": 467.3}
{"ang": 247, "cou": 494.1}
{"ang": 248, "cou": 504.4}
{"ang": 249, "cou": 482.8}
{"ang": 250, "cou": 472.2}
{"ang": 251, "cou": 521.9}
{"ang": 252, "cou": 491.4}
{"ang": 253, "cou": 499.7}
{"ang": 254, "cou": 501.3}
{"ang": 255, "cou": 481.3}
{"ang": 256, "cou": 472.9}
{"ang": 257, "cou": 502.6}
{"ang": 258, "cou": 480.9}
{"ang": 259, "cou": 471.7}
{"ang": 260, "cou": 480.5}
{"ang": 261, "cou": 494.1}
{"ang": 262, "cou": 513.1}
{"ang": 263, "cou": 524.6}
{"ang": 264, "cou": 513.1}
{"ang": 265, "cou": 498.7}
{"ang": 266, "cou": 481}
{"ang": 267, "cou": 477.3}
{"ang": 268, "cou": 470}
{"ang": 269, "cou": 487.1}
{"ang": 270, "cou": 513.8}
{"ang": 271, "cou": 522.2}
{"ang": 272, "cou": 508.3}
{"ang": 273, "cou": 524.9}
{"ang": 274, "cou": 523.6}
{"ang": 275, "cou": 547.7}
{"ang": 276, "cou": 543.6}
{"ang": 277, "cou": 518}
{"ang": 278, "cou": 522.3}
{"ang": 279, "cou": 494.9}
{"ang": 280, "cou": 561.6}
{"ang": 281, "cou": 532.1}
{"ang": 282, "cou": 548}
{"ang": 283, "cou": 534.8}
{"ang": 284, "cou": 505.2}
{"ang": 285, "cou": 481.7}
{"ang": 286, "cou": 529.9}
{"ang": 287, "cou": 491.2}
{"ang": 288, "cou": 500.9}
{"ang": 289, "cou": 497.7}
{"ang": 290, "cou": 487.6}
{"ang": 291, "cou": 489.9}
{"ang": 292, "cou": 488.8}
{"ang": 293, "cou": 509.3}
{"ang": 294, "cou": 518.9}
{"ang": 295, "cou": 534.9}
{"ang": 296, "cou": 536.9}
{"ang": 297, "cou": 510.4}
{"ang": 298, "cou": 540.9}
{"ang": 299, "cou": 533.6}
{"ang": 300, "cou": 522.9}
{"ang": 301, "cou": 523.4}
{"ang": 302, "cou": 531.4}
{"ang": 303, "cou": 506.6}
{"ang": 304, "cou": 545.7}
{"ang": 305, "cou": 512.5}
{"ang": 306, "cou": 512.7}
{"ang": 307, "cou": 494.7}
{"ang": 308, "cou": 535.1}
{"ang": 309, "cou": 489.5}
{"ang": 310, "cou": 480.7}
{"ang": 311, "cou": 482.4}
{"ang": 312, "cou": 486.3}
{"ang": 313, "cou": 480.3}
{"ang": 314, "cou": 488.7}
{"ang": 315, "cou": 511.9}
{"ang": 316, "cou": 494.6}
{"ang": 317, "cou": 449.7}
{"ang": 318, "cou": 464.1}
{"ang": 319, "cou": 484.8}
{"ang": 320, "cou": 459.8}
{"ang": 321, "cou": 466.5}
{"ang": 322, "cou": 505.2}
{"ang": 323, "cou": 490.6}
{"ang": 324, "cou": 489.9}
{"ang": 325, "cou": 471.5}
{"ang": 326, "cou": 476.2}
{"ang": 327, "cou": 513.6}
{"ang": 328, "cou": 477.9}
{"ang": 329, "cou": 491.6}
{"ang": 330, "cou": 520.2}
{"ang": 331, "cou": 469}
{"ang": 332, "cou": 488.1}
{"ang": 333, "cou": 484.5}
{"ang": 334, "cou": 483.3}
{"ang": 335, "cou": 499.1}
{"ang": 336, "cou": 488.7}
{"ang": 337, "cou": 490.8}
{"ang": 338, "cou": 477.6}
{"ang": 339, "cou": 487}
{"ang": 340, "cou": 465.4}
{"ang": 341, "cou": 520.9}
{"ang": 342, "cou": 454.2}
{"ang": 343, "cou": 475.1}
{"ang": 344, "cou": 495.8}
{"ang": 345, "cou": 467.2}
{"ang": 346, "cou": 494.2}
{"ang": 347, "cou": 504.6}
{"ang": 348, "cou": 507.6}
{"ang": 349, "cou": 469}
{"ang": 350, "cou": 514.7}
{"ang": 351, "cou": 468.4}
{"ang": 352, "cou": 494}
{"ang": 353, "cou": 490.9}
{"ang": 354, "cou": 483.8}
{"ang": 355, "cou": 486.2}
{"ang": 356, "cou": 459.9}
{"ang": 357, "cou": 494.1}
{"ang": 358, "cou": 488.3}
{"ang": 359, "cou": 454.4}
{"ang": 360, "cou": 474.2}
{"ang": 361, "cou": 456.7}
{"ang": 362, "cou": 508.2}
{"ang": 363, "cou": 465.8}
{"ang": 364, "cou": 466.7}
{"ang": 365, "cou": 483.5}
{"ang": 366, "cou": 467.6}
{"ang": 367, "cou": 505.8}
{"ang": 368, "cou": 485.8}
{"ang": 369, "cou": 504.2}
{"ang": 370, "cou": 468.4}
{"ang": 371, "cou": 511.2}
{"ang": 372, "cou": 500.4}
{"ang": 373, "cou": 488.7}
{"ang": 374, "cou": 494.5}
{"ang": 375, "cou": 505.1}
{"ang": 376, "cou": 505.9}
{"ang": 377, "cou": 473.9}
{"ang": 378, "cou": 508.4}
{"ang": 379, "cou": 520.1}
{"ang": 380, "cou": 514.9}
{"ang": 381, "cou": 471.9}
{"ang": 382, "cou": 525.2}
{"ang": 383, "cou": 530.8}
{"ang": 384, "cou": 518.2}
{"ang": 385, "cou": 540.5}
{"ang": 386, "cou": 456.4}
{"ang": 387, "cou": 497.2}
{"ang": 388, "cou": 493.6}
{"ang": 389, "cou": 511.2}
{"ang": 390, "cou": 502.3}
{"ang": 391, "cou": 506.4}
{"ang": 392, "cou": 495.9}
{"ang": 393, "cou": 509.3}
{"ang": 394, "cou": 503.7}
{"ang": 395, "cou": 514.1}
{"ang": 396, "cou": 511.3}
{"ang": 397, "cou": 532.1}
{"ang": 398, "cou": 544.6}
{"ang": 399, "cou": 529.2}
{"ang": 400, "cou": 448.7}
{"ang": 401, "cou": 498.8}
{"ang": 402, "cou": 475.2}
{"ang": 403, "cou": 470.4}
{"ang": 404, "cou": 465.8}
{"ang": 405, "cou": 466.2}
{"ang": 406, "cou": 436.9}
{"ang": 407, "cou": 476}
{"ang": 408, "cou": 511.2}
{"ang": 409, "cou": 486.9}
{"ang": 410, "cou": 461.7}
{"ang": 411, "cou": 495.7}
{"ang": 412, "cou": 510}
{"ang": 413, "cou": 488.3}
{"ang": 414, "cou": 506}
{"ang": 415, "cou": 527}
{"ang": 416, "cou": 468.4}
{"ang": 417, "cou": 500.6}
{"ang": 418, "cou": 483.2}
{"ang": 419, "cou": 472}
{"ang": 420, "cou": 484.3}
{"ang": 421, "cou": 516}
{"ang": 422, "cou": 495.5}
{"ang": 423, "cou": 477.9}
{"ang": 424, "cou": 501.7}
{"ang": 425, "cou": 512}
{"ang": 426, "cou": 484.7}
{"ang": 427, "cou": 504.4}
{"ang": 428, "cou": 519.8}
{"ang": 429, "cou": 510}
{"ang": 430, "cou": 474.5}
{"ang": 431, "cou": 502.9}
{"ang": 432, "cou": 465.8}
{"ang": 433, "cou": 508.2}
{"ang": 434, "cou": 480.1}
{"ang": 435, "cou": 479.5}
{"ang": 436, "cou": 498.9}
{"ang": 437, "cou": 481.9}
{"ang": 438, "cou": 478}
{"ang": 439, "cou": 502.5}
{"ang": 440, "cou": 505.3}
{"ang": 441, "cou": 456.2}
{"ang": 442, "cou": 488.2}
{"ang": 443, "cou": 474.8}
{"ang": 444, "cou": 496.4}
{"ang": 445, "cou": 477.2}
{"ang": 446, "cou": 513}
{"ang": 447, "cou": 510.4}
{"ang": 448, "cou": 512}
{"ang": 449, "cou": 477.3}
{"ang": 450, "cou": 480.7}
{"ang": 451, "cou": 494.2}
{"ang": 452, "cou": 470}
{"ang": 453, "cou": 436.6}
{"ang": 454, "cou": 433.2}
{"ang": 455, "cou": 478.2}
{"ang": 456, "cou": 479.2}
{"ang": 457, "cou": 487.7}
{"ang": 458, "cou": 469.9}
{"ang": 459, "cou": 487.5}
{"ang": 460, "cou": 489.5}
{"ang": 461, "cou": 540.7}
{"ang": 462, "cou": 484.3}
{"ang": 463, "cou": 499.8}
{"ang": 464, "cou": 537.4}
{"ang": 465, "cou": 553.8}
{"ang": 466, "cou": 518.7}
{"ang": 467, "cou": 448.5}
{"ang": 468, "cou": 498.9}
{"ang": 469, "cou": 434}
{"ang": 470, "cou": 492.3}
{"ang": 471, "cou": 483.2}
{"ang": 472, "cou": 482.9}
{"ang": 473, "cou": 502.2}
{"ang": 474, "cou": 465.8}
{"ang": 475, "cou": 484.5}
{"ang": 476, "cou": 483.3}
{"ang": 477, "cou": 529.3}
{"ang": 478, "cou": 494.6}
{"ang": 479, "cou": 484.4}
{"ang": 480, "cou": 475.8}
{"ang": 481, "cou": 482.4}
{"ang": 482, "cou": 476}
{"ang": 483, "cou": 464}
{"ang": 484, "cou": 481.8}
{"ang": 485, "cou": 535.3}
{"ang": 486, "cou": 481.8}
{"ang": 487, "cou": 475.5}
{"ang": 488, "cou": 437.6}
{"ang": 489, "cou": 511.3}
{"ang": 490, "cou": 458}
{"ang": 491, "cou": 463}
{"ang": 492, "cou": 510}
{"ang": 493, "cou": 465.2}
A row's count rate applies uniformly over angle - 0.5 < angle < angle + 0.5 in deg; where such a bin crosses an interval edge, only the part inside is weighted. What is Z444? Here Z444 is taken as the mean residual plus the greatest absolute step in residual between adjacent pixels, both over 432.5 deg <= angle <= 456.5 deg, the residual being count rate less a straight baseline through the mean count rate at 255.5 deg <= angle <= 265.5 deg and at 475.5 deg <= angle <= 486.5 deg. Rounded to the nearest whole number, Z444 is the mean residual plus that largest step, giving 42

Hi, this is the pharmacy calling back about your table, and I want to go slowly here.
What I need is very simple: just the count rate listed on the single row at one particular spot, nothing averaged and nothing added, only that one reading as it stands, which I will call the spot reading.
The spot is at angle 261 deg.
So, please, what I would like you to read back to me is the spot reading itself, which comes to 494.1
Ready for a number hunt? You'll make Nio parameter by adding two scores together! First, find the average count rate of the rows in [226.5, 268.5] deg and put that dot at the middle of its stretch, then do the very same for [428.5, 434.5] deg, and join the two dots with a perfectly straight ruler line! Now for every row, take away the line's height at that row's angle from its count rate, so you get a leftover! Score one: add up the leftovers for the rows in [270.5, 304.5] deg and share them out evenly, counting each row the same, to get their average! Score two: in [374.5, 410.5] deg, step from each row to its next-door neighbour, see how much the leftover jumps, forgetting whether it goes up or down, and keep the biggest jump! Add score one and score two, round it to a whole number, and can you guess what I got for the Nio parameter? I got 114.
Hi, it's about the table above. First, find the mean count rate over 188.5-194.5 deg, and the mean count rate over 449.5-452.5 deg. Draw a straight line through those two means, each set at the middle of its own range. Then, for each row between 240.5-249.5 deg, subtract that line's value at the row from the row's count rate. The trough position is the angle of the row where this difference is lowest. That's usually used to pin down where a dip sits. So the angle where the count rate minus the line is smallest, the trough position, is 242 deg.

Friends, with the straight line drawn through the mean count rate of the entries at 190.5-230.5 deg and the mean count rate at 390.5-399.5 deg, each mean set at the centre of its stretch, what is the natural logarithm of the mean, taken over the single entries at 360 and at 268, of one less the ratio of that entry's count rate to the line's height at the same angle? -2.9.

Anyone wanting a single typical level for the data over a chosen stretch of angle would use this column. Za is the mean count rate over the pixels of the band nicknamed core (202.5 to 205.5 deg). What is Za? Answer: 478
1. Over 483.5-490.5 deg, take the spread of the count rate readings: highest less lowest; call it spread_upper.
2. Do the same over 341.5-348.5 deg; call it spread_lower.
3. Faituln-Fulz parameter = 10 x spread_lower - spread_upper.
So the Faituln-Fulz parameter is 436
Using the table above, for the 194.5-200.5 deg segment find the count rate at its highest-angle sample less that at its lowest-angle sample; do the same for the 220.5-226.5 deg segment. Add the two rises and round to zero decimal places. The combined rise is 76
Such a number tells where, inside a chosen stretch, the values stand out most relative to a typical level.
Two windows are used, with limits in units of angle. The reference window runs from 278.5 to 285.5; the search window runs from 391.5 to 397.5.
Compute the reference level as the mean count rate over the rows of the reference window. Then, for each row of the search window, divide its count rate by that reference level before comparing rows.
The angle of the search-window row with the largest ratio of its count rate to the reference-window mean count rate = 397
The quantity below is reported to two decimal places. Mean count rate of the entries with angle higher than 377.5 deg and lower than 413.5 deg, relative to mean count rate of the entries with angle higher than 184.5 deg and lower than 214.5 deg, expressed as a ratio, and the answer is 1.04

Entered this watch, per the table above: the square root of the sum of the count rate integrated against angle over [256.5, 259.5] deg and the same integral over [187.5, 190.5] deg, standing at 54.1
